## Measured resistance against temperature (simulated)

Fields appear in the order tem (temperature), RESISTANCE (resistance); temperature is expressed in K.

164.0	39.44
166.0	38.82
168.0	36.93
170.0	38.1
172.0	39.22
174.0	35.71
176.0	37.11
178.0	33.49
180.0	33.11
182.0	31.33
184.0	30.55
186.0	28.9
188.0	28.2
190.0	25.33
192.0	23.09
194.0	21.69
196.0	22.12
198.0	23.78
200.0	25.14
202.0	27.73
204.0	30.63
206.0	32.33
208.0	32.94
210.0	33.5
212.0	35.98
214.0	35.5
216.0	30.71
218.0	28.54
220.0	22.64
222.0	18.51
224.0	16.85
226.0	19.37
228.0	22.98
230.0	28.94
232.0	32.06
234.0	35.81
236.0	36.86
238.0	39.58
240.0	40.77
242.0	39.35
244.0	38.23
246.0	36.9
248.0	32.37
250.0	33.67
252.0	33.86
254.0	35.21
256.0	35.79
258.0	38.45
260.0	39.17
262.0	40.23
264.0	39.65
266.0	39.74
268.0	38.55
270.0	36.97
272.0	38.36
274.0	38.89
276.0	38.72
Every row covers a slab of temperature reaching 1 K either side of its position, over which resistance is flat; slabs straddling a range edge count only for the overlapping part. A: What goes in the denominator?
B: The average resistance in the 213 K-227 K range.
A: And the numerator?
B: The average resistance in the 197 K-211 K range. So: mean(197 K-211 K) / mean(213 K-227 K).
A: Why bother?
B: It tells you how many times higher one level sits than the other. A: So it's 1.2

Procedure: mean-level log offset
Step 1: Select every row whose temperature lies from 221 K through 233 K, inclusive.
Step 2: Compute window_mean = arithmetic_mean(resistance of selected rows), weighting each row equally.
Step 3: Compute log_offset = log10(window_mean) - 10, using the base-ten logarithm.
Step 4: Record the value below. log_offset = -8.64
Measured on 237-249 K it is -8.42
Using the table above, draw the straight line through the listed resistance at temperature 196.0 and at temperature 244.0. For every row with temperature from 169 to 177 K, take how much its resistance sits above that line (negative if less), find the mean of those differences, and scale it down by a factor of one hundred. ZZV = 0.23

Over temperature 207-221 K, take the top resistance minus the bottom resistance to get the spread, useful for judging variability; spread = 13.3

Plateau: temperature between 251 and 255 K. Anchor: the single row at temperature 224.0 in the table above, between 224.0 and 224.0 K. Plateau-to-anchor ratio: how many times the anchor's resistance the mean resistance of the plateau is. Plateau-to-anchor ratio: 2.0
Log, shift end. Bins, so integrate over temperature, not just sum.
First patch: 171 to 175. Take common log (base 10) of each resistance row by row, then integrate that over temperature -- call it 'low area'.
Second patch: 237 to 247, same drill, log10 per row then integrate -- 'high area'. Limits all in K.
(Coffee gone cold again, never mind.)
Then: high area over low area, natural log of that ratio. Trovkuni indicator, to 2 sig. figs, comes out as 0.93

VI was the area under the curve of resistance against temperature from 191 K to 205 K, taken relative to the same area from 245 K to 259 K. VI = 0.71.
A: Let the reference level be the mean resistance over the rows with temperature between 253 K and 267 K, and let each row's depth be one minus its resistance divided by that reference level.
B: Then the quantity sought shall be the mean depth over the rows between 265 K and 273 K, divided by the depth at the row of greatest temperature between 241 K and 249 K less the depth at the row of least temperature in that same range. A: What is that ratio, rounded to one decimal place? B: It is 0.0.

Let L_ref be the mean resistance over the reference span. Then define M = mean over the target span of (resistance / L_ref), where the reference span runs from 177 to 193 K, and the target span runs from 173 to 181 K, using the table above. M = 1.19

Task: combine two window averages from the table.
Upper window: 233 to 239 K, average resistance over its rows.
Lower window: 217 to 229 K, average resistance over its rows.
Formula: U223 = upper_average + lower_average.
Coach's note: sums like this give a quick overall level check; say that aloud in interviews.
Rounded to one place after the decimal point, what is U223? 58.9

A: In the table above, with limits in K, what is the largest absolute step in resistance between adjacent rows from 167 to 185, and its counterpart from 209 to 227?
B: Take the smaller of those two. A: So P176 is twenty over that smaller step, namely 5.5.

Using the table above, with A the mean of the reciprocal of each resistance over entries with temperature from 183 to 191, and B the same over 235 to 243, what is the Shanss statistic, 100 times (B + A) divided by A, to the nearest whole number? 172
